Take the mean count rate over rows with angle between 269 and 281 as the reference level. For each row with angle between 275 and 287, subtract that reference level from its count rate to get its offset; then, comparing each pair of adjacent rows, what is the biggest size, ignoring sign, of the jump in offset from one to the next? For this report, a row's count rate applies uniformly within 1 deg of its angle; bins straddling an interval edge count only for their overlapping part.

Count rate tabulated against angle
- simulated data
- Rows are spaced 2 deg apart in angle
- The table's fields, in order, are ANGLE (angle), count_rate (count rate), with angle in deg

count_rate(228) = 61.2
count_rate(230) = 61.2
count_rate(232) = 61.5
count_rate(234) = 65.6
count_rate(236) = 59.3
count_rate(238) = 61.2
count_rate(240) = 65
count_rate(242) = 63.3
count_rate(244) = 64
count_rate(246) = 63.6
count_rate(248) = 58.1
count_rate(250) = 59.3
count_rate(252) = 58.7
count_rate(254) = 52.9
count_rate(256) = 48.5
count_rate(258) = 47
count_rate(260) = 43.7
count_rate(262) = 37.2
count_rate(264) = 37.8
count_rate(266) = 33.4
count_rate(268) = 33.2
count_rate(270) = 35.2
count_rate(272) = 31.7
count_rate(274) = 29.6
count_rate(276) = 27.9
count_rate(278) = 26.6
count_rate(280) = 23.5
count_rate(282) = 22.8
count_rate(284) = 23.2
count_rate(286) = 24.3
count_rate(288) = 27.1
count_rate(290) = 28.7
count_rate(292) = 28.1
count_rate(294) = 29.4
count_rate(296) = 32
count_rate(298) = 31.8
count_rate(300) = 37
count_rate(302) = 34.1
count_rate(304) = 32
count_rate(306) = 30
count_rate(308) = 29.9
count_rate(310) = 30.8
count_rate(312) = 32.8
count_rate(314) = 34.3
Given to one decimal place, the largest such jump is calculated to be 3.1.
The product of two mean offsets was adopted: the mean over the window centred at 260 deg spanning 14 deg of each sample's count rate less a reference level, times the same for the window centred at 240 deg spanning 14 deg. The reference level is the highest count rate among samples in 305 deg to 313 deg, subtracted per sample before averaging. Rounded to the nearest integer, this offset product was 307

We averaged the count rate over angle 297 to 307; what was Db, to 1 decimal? 33.0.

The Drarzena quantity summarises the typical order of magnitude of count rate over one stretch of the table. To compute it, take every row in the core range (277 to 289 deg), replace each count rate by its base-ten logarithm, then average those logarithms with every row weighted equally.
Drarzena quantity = 1.39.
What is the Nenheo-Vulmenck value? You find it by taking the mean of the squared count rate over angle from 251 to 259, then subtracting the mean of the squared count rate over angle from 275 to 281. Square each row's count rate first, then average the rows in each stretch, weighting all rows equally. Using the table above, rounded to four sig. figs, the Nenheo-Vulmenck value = 2022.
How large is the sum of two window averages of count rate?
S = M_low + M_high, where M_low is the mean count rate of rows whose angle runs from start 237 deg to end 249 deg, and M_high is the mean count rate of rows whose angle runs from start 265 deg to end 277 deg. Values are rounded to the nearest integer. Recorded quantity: 94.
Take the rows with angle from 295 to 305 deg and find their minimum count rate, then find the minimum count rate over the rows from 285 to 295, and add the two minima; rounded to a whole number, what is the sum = 56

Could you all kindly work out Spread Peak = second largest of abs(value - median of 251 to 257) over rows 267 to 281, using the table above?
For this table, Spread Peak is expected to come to 26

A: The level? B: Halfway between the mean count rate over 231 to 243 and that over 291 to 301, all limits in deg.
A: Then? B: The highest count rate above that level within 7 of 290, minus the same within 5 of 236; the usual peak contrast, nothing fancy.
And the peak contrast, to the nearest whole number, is -34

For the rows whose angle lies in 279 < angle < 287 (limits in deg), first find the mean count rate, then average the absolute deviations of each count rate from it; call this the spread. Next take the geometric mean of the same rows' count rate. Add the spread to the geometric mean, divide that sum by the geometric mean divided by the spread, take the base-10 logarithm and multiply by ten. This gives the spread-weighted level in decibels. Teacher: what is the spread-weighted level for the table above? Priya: -3.4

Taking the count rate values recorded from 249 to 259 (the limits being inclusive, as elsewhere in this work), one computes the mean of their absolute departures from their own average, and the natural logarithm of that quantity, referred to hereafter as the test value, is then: 1.5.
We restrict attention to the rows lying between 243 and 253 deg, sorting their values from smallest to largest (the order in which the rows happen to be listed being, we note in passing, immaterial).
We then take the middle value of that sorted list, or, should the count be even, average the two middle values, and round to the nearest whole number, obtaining 59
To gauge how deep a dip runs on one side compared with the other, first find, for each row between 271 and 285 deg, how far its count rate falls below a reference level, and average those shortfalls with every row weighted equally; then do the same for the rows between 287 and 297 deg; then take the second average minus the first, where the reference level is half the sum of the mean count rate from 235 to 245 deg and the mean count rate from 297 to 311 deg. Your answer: -3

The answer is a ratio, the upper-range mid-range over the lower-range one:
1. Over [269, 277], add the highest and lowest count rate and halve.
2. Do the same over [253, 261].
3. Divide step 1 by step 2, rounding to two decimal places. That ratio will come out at 0.65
